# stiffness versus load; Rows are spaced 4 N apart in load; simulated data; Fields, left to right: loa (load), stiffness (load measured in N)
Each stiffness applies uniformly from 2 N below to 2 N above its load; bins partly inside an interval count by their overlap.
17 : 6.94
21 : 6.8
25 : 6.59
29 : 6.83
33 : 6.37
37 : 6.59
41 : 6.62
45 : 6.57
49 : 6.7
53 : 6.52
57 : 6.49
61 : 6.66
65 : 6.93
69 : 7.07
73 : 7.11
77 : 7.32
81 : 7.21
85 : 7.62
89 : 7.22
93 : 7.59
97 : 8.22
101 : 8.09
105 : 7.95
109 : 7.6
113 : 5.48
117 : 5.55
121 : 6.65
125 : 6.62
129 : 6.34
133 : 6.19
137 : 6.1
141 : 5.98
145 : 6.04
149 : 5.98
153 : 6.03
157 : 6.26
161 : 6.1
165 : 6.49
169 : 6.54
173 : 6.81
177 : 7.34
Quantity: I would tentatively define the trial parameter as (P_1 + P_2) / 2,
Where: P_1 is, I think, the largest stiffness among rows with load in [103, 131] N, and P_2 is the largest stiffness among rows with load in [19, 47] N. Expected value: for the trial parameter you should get 7.4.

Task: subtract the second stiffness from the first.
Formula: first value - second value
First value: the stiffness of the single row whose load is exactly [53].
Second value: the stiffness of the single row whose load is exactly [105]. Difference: -1.4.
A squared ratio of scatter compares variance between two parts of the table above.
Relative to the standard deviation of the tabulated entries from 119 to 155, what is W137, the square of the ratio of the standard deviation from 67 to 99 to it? 2.1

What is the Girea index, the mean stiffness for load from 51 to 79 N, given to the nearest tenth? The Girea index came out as 6.9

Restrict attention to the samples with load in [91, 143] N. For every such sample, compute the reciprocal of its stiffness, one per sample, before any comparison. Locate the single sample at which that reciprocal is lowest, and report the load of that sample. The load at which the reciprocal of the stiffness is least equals 97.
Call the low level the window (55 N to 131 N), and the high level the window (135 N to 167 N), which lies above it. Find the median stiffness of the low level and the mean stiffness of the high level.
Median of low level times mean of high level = 43.5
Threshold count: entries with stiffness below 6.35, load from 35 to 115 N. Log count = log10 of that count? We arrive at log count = 0.0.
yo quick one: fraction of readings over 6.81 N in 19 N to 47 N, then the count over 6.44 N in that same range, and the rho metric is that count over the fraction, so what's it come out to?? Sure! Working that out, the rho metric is 42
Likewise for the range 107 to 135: 21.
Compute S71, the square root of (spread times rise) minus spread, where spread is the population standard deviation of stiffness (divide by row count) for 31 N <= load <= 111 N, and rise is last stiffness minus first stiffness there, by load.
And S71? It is 0.27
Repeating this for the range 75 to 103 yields 0.16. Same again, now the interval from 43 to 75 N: 0.12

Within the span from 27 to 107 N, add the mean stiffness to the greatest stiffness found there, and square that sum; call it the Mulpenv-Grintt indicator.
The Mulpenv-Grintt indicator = 234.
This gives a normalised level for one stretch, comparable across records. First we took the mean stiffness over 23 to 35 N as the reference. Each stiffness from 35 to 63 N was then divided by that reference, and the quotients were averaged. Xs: 1.00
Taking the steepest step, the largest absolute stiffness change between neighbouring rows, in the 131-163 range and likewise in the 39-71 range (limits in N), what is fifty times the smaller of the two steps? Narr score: 11.5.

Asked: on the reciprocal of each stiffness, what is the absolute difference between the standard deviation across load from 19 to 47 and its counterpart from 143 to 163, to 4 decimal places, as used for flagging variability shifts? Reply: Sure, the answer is 0.0007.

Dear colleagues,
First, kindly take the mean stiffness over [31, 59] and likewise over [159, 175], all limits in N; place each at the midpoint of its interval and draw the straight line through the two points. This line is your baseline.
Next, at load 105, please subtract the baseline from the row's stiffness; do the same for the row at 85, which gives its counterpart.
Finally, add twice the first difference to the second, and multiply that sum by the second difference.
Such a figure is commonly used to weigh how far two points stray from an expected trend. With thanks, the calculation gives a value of 4.3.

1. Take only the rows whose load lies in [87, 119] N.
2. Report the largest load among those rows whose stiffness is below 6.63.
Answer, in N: 117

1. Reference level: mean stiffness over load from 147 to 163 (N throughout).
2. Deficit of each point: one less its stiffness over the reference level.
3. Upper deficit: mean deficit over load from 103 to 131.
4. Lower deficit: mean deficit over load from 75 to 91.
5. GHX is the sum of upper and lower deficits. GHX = -0.29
